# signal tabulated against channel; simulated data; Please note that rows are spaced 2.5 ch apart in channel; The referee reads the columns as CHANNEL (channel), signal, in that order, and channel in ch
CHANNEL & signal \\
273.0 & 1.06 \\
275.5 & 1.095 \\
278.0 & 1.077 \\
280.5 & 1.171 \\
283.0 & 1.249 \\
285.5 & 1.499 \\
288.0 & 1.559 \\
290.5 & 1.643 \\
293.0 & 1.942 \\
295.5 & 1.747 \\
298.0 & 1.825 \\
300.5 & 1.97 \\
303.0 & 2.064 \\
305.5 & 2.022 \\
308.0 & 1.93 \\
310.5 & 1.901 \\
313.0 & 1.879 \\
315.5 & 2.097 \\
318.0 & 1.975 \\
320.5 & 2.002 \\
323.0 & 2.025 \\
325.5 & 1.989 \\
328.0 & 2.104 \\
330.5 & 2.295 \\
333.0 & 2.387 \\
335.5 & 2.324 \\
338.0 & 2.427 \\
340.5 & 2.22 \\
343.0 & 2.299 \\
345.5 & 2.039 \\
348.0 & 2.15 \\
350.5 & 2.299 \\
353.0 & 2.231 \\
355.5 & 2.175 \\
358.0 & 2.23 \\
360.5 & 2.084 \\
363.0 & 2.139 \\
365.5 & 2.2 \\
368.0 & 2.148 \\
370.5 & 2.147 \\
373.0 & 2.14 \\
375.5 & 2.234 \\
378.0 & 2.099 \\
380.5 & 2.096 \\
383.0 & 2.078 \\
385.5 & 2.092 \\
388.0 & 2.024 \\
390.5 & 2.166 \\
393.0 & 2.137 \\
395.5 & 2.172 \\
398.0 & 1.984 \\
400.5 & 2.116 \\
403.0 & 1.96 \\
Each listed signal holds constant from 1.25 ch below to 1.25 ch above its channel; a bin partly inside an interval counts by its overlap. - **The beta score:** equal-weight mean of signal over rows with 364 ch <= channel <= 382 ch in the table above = 2.15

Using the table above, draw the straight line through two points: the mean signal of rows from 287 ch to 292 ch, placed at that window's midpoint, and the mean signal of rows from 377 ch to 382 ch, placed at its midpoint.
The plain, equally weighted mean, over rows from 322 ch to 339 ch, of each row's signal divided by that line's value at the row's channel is 1.21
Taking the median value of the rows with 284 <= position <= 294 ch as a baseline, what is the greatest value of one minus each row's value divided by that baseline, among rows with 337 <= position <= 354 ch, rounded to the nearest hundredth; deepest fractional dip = -0.27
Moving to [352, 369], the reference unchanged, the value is -0.30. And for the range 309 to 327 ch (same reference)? -0.17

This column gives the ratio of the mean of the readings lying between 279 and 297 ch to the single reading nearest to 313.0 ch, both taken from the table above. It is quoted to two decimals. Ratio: 0.82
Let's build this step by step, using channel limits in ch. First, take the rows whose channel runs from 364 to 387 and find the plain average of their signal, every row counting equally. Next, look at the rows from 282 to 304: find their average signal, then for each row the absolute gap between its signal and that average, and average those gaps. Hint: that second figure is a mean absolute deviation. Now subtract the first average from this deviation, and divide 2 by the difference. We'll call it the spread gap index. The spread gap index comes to -1.04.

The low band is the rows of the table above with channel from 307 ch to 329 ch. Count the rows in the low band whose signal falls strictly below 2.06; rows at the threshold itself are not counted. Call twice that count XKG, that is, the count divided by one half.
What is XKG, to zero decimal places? 14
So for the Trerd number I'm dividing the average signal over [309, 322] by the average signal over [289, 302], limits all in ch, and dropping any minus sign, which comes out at 1.08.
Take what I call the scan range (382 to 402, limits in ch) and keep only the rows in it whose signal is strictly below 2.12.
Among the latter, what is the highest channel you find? 400.5 ch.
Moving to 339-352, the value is 345.5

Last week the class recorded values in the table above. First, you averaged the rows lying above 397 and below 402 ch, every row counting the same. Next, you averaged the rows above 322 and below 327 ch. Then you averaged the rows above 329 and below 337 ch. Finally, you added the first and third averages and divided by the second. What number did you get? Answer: 2.2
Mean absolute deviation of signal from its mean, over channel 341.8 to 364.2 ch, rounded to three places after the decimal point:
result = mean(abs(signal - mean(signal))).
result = 0.073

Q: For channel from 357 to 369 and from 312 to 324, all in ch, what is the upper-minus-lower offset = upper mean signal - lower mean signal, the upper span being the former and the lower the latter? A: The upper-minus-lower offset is 0.16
